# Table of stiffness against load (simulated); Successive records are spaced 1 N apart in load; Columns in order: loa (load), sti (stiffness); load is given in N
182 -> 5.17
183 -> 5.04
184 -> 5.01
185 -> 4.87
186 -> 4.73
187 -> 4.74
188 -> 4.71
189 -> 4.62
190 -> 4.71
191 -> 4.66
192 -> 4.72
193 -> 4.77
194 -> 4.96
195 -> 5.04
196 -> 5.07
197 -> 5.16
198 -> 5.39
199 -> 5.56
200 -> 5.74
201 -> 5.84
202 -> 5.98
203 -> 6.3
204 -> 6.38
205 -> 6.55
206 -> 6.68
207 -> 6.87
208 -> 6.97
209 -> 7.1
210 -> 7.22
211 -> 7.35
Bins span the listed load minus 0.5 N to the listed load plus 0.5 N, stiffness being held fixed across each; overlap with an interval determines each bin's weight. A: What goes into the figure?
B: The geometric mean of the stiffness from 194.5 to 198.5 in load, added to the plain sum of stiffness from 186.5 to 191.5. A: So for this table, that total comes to 29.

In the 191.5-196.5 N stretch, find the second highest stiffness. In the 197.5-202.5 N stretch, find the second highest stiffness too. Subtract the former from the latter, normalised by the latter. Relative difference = 0.14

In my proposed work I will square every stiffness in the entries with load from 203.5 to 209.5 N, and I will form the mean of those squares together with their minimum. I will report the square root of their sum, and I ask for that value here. 9.3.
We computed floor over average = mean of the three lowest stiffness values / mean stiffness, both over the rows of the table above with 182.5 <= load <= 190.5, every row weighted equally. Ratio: 0.974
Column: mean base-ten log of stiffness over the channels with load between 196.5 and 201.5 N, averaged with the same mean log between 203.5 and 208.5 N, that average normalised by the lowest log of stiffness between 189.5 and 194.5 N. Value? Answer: 1.17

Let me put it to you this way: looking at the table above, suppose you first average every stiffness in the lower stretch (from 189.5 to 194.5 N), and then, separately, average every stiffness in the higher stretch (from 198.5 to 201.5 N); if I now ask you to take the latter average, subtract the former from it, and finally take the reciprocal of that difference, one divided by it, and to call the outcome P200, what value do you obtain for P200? 1.05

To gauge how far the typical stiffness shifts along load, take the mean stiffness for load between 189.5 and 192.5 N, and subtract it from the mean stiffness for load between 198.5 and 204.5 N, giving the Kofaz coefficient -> 1.3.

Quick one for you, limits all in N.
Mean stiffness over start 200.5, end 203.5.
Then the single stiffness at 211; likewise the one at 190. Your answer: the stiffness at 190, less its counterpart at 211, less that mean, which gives -8.7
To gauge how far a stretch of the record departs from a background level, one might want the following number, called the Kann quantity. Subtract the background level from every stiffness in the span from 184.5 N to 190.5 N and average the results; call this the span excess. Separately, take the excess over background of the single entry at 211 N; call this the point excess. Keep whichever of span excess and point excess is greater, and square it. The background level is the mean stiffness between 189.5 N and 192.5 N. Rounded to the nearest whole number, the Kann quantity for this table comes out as 7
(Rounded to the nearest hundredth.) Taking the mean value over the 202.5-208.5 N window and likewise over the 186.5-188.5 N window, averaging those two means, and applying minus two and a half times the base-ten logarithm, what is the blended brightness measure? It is -1.88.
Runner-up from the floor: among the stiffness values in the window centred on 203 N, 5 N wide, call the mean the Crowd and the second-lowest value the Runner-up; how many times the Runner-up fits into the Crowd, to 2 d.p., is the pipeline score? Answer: 1.04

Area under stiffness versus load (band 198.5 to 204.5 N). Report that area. 36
